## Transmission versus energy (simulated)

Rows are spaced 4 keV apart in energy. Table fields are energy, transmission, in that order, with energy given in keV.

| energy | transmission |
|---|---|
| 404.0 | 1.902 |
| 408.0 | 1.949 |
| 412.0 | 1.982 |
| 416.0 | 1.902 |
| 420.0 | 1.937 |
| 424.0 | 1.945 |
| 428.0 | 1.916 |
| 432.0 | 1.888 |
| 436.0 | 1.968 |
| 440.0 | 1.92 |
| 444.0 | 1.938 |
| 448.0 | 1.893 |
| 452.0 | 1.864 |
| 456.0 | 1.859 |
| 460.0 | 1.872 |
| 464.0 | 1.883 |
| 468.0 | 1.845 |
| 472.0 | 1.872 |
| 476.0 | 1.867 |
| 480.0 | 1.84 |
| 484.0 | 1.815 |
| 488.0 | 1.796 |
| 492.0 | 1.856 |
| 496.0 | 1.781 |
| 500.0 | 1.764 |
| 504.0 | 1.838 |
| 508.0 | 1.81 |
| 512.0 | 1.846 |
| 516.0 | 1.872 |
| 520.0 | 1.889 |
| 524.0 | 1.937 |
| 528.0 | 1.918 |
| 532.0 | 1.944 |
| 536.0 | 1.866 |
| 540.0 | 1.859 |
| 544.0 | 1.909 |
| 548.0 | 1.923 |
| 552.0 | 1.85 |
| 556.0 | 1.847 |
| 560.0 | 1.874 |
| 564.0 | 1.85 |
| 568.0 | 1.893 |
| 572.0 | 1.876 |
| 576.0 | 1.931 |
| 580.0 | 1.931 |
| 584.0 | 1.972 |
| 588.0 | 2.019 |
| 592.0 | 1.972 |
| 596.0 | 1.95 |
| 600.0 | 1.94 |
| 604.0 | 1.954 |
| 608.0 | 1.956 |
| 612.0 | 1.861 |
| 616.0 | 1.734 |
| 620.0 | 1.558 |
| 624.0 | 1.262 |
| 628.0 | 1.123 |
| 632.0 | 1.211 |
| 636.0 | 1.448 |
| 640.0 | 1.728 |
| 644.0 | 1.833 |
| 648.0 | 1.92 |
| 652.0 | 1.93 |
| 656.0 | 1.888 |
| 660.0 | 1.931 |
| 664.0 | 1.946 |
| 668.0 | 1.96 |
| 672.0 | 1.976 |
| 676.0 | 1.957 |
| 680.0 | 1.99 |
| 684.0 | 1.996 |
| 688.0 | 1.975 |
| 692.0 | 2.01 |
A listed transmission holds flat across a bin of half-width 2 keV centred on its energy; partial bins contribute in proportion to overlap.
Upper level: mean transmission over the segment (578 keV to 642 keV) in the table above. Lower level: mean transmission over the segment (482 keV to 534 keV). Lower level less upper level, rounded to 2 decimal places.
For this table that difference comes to 0.13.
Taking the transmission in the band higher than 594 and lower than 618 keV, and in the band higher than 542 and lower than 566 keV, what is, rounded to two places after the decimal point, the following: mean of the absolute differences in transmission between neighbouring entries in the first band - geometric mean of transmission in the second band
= -1.83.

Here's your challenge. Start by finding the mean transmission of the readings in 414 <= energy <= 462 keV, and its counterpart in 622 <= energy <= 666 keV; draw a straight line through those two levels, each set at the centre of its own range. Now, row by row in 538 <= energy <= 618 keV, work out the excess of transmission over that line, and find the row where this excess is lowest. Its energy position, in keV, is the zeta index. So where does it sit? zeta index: 616.0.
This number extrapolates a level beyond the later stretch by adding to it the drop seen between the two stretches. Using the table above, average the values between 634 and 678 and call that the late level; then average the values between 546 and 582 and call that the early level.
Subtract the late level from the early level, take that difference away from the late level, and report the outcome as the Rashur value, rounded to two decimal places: 1.84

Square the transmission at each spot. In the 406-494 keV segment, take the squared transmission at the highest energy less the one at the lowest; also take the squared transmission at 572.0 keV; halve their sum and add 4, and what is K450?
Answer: 5.58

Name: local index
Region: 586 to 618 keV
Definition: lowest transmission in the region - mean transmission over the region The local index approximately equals -0.189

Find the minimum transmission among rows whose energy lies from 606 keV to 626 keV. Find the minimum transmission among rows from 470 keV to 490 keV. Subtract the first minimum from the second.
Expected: 0.53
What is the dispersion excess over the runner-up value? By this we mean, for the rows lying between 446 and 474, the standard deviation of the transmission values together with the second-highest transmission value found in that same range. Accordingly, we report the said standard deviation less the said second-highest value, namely -1.87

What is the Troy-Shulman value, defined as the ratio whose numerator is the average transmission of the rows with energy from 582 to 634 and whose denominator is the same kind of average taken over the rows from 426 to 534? 0.93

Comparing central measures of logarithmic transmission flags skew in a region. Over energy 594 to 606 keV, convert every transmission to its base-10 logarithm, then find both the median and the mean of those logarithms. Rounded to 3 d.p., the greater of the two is 0.290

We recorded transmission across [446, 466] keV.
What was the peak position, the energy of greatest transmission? 448.0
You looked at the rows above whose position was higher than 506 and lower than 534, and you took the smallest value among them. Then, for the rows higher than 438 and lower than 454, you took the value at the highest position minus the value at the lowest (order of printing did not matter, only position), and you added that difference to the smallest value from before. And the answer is 1.75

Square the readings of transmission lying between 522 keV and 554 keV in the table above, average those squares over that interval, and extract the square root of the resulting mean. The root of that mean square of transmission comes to 1.90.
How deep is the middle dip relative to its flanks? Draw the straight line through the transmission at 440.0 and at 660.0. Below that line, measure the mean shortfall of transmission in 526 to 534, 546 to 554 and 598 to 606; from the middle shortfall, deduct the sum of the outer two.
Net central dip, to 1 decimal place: 0.1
